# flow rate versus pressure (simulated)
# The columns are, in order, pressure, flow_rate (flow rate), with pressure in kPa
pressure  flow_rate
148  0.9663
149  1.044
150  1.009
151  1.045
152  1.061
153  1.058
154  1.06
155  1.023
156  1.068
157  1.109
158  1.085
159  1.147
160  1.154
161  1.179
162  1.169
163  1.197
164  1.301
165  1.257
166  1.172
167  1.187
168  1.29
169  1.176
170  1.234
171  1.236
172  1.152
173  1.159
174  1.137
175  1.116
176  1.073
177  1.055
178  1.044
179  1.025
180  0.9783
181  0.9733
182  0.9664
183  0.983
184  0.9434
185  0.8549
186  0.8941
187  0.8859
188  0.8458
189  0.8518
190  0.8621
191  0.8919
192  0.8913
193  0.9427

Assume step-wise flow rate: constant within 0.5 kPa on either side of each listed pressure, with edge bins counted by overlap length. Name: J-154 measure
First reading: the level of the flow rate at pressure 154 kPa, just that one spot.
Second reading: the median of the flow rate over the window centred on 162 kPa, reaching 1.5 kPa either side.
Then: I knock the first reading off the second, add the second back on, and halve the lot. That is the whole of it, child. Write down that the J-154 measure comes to 0.65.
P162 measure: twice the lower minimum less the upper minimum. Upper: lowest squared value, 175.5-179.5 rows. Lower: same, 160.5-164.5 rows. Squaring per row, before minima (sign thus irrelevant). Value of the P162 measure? 1.68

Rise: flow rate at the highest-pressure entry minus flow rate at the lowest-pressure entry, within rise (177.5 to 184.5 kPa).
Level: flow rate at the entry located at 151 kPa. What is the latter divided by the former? -10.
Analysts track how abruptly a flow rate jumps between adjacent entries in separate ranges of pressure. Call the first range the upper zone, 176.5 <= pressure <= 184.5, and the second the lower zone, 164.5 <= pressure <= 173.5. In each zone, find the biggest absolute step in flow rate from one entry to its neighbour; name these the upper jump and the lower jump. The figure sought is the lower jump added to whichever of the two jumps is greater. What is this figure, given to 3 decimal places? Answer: 0.228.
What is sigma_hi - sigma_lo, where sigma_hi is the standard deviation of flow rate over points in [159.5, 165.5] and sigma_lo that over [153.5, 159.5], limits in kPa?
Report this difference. 0.01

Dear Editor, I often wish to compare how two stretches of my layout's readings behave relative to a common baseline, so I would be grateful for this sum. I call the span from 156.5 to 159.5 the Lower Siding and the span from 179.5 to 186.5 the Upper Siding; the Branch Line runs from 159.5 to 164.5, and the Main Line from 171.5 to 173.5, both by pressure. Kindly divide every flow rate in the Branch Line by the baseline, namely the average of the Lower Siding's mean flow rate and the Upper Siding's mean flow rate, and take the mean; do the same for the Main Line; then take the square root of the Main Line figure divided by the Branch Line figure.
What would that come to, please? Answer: 0.98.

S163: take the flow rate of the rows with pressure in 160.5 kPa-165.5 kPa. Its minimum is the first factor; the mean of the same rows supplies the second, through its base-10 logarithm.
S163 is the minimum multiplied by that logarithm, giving 0.101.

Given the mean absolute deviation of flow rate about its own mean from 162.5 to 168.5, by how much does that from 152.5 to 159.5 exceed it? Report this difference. -0.019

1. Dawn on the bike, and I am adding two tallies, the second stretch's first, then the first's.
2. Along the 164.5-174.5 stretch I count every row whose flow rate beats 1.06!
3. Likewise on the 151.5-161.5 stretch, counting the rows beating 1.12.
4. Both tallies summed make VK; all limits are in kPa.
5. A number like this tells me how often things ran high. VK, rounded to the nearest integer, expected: 13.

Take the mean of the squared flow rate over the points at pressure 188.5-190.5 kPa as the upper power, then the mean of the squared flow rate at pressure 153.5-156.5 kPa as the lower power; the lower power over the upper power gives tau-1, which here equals 1.50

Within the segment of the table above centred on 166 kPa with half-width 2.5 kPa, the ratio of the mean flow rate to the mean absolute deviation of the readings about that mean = 25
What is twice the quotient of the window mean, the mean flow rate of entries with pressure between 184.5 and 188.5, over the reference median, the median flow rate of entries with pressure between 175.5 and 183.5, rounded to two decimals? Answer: 1.73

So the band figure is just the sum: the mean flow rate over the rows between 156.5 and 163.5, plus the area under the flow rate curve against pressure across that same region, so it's 9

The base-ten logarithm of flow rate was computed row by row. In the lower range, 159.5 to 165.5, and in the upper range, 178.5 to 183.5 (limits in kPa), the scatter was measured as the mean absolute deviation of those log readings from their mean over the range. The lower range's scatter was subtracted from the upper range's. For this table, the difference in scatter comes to -0.009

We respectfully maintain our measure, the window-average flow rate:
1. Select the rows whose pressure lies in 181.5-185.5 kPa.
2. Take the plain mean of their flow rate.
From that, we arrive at 0.94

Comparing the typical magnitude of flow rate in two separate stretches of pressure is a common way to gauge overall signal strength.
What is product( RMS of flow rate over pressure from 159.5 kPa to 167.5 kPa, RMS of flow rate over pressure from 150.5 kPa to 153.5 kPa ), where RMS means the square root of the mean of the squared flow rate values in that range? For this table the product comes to 1.27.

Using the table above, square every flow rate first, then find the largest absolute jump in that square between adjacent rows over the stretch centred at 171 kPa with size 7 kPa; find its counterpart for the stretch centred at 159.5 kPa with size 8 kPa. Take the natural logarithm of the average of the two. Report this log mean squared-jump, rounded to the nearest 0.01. -1.56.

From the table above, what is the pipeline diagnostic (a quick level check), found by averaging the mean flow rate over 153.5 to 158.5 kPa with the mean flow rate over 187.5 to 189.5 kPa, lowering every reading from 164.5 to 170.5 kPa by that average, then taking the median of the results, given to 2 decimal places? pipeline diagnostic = 0.25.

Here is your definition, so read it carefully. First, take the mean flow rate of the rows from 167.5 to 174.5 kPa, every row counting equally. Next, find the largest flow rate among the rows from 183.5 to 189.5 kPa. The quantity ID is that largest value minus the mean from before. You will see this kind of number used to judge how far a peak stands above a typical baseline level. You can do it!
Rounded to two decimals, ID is -0.25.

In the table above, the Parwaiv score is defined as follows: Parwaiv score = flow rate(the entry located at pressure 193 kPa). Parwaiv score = 0.9427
